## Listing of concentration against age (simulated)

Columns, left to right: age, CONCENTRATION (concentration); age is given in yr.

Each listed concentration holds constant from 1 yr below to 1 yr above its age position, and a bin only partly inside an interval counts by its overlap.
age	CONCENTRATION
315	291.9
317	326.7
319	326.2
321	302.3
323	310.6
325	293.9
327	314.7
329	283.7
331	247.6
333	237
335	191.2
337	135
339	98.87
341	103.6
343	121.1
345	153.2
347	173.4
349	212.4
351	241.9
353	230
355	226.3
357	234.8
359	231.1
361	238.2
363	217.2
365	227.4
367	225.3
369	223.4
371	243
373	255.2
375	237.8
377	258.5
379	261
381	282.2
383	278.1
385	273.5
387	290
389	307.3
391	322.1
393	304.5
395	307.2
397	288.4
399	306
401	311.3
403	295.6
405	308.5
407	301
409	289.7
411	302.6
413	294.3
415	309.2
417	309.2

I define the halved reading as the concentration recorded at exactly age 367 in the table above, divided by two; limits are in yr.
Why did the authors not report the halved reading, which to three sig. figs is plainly 113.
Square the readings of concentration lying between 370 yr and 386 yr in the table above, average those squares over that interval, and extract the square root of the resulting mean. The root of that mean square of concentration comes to 262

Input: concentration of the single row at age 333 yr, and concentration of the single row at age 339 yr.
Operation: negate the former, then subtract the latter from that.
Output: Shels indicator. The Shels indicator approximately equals -336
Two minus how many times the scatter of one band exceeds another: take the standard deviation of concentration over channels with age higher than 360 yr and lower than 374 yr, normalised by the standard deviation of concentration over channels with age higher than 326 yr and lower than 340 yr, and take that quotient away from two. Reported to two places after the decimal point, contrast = 1.83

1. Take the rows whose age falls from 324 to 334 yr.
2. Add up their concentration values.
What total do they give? 1377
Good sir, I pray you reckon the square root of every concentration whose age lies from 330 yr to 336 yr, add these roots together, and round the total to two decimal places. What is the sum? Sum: 44.96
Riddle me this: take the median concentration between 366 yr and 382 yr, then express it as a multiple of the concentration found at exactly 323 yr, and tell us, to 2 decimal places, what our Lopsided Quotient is 0.80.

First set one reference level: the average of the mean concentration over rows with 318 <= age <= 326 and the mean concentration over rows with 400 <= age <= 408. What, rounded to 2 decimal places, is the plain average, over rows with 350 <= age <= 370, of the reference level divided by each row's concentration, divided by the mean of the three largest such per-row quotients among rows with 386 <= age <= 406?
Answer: 1.27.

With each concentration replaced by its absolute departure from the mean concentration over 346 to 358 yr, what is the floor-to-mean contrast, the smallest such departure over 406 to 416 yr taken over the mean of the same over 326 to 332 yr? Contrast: 1.1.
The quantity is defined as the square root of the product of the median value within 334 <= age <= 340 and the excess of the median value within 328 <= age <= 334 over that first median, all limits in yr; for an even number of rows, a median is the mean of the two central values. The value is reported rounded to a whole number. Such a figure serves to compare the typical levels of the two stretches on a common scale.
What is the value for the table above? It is 123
